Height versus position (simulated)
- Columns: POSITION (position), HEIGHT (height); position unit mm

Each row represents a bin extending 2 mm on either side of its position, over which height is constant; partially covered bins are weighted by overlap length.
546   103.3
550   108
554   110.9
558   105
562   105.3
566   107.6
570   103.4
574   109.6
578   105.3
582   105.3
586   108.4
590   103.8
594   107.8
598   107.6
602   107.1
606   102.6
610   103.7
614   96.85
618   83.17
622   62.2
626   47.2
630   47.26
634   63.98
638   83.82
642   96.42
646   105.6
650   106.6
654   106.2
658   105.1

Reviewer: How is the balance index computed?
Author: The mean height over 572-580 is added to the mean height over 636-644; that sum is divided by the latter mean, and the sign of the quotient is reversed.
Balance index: -2.19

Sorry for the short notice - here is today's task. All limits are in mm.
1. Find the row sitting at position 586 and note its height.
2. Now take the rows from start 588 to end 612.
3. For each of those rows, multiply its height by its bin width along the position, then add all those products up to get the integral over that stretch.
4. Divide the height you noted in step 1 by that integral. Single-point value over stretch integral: 0.0428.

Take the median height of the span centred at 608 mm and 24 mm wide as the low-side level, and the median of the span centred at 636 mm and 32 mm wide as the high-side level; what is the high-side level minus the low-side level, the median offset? -29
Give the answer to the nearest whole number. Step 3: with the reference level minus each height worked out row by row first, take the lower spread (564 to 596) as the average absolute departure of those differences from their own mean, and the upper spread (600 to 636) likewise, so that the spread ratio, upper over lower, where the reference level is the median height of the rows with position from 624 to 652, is 11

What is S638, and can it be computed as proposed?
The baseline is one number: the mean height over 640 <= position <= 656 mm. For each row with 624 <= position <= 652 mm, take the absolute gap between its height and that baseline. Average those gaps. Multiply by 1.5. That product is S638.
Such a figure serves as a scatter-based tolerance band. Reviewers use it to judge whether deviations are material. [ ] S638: 40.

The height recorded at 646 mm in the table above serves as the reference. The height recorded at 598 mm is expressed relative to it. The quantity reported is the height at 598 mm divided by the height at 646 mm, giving 1.02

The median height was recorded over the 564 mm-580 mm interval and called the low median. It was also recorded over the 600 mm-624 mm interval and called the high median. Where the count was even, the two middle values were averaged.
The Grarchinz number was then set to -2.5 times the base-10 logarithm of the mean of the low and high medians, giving -5.033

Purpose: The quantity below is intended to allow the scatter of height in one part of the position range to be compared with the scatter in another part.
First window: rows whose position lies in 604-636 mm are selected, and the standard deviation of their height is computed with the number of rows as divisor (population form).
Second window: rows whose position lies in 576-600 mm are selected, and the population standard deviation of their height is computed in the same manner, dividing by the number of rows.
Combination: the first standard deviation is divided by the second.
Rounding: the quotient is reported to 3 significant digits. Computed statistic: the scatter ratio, 13.4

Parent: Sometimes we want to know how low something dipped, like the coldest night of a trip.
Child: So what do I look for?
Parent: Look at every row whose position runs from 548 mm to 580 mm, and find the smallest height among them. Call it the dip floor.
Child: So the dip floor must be 103.4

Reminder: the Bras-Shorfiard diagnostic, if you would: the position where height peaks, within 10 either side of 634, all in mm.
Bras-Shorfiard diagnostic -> 642 mm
